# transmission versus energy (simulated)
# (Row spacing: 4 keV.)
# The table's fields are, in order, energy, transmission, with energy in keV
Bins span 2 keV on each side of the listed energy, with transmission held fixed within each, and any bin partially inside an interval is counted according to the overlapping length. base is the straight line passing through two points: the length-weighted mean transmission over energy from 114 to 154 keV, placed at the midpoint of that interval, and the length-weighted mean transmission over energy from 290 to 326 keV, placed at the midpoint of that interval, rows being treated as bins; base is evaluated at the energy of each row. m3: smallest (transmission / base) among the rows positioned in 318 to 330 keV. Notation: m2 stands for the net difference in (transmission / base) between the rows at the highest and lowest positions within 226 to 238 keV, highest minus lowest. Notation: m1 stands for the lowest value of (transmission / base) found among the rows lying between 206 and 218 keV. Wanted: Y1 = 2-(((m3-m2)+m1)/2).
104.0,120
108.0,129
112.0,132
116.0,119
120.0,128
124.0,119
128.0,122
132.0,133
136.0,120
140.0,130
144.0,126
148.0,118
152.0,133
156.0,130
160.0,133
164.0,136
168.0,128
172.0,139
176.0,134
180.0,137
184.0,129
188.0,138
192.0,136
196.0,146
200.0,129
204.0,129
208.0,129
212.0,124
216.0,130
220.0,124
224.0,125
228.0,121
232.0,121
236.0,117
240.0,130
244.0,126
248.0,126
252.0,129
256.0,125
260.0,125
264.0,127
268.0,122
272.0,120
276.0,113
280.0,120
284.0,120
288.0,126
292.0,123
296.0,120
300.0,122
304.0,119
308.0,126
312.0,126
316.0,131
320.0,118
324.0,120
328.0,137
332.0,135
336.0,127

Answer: 1.00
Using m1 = 1.00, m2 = -0.032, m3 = 0.96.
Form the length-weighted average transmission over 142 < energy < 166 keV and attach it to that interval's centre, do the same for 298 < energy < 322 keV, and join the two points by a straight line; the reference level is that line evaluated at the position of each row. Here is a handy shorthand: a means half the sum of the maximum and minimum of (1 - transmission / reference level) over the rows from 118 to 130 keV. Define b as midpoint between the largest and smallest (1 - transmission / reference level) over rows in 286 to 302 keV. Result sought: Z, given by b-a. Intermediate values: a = 0.05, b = 0.011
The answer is -0.043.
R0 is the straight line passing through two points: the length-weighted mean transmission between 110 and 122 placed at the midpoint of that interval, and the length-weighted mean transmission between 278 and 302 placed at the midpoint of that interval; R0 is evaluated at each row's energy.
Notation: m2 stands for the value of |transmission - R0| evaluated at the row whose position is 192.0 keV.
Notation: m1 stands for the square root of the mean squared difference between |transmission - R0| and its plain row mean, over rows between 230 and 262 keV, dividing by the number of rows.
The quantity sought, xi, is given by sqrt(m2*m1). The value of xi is 4.7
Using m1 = 1.9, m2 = 12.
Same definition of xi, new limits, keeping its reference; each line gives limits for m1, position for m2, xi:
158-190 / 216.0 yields 4.9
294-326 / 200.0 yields 3.7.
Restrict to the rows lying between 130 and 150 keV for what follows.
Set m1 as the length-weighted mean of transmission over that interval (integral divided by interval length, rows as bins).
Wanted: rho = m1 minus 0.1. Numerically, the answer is 125.3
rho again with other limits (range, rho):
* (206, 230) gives 125.4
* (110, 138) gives 124.6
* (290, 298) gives 121.4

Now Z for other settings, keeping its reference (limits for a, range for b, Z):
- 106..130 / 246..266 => -0.051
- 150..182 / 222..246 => 0.059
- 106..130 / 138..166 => -0.023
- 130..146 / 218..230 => 0.002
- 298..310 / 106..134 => 0.023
